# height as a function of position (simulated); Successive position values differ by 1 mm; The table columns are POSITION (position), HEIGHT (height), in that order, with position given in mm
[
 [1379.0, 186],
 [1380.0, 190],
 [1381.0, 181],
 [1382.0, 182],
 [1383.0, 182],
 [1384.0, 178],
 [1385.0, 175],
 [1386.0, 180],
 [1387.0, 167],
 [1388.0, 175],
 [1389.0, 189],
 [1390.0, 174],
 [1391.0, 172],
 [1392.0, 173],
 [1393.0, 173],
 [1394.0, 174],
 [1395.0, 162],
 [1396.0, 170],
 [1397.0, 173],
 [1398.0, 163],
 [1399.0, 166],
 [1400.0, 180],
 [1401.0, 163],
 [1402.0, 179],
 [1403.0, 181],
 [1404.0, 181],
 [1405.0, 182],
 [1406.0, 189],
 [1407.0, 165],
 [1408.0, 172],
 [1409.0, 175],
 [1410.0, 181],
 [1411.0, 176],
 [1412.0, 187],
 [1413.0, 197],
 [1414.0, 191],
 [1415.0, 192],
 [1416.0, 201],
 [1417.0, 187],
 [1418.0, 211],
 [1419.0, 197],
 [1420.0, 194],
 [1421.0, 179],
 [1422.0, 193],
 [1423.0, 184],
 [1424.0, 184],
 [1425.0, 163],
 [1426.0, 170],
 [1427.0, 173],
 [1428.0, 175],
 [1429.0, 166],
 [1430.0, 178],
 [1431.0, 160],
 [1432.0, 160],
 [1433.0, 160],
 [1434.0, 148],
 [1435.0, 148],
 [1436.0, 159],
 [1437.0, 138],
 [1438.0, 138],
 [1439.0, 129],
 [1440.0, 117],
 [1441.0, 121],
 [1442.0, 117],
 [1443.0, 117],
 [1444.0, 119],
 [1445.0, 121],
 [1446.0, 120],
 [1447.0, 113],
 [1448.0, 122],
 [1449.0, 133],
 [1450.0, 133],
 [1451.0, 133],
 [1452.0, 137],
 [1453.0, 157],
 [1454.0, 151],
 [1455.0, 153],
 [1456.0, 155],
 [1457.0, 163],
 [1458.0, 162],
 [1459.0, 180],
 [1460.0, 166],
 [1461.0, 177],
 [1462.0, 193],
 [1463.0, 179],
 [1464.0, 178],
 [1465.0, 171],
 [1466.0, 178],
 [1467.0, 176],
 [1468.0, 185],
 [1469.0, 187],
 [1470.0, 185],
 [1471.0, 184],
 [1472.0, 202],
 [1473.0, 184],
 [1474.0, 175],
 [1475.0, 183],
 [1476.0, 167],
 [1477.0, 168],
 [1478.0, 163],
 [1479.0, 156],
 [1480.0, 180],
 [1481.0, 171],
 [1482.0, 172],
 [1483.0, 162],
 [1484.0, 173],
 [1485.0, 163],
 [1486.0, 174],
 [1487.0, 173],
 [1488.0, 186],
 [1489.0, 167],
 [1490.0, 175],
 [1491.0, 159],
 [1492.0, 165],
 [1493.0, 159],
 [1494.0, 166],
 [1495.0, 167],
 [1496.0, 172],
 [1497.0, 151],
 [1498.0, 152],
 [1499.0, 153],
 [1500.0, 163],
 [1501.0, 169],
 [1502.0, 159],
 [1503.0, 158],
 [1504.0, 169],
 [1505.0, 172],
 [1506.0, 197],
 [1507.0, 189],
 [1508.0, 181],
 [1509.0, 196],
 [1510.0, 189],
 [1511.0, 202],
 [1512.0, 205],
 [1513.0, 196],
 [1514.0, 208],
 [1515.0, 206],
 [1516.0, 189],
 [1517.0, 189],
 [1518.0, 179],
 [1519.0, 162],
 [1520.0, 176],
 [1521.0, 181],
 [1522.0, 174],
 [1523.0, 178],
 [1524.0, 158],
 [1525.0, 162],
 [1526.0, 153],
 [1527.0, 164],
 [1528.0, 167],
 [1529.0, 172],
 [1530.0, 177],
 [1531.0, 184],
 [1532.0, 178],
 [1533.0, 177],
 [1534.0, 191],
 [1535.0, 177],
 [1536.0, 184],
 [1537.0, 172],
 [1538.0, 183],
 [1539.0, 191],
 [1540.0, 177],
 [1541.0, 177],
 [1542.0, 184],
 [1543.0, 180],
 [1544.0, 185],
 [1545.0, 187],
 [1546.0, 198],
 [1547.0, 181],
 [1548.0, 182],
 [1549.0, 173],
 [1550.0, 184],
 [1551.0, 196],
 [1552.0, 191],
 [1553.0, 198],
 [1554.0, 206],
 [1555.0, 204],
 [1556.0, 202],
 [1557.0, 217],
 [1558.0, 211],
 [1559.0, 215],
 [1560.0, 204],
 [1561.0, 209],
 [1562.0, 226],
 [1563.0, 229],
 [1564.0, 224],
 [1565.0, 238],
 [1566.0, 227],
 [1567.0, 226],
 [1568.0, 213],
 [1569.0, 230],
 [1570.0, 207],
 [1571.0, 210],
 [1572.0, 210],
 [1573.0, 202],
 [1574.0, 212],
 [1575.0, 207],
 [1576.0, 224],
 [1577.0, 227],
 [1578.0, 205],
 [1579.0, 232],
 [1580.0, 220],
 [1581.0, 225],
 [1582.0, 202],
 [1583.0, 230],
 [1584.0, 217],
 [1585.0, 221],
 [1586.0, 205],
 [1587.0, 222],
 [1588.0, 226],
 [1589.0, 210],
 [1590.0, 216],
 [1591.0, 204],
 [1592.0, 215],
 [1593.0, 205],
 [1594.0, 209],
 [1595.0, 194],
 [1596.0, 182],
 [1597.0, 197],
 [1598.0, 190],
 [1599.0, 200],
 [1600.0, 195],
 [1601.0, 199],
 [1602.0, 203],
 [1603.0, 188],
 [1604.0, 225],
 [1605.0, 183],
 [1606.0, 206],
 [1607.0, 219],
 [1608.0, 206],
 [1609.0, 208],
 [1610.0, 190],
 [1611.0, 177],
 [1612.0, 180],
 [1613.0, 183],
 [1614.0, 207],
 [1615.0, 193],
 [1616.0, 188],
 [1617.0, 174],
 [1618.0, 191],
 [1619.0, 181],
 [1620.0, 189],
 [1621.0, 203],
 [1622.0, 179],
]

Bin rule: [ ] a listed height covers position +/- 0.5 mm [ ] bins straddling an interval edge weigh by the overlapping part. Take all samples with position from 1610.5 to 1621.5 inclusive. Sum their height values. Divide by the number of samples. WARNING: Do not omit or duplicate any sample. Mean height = 188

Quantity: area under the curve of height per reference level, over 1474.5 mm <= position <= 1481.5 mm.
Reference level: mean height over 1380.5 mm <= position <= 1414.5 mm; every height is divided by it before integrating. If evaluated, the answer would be 6.72 mm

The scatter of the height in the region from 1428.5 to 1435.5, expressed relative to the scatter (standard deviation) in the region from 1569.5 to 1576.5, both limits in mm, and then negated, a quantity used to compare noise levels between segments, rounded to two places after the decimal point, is -1.52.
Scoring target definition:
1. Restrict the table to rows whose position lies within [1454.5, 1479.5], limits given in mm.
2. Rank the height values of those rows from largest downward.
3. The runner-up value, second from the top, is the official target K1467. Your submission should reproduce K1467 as 193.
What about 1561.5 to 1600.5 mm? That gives 232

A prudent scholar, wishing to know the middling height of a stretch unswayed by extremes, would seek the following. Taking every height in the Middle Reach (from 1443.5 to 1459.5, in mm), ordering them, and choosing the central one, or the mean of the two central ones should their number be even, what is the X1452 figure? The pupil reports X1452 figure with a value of 135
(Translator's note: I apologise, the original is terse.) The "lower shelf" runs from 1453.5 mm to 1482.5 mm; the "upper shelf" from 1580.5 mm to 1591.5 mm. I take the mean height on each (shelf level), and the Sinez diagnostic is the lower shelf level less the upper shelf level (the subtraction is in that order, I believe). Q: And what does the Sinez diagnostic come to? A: -42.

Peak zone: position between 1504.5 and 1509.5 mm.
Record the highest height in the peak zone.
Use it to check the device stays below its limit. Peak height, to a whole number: 197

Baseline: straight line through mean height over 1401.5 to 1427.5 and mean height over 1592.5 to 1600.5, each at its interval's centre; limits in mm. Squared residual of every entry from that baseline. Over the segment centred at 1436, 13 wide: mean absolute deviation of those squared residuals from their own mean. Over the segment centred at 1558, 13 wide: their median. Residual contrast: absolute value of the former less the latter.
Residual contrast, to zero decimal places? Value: 1164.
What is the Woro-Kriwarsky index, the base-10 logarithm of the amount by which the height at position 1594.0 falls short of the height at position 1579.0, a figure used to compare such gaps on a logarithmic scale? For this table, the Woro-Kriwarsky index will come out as 1.4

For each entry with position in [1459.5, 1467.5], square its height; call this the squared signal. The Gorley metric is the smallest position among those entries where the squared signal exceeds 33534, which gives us 1462.0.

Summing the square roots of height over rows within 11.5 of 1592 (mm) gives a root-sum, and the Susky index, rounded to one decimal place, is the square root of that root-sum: 18.2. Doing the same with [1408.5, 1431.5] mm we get 17.6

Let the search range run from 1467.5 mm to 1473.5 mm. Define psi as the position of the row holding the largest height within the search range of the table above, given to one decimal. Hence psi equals 1472.0 mm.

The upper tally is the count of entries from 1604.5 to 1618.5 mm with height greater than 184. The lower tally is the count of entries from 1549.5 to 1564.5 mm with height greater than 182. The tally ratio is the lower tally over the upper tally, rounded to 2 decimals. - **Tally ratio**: 1.67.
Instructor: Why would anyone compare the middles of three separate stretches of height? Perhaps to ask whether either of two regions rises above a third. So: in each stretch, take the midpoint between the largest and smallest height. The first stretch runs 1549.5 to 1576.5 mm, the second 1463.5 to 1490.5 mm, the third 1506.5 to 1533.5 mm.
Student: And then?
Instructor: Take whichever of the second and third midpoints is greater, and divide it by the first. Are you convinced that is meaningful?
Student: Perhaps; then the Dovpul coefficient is 0.86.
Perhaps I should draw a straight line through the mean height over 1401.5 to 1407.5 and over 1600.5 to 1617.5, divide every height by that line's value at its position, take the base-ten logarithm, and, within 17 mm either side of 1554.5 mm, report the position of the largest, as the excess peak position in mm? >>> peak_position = 1565.0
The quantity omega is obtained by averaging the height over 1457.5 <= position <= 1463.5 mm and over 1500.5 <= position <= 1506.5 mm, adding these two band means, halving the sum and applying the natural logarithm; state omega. 5.16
